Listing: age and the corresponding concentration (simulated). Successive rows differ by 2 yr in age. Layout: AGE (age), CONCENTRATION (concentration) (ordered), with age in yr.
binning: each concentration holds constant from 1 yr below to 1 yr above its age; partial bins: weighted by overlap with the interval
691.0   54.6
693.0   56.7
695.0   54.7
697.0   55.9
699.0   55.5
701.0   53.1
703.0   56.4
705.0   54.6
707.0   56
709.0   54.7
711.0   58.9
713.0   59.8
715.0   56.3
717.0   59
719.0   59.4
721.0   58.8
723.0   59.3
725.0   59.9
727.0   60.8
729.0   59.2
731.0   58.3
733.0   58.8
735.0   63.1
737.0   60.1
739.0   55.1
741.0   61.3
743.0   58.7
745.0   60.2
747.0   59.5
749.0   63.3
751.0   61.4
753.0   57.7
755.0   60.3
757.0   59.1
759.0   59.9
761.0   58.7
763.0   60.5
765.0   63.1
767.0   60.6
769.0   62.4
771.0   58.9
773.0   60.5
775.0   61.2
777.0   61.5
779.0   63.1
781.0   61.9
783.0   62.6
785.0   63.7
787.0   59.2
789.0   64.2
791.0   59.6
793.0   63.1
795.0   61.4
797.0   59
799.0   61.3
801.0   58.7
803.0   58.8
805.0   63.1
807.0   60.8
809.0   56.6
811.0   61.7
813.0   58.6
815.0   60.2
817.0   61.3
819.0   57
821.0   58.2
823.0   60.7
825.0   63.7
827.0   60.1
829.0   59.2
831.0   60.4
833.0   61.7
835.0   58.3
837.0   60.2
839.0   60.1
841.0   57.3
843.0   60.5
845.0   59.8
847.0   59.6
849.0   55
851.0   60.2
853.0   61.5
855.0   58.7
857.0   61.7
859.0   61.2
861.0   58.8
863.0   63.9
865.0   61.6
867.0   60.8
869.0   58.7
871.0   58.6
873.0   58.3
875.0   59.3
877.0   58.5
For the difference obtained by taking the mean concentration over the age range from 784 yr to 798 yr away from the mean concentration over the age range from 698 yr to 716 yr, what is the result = -5.3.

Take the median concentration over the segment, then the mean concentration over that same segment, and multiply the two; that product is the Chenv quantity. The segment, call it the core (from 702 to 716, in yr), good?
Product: 3191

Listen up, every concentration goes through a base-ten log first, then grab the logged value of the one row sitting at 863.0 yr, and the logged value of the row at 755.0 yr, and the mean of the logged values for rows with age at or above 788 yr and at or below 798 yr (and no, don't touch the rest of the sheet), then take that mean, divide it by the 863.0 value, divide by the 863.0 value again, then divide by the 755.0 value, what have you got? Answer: 0.308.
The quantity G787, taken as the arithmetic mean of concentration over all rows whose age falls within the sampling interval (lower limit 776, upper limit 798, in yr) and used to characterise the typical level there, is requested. 61.8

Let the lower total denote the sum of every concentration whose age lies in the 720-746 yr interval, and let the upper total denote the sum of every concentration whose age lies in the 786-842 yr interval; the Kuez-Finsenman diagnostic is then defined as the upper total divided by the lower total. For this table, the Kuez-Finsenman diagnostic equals 2.2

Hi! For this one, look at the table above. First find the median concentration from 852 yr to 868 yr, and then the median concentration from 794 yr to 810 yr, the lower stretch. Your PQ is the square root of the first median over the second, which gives 1.01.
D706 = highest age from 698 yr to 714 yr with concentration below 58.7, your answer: 709.0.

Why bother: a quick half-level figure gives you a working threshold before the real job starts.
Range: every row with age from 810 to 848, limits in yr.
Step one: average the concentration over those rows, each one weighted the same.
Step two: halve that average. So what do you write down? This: 30.0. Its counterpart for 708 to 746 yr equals 29.5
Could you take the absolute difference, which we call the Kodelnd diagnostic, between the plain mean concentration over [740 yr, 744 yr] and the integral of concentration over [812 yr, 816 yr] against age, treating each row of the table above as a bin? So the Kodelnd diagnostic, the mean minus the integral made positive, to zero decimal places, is 178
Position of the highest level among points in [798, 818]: 805.0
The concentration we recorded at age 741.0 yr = 61.3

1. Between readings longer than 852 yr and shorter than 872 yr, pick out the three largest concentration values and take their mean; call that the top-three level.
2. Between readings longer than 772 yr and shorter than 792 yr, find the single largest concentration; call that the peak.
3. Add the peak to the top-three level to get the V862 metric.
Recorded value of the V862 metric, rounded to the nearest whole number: 127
